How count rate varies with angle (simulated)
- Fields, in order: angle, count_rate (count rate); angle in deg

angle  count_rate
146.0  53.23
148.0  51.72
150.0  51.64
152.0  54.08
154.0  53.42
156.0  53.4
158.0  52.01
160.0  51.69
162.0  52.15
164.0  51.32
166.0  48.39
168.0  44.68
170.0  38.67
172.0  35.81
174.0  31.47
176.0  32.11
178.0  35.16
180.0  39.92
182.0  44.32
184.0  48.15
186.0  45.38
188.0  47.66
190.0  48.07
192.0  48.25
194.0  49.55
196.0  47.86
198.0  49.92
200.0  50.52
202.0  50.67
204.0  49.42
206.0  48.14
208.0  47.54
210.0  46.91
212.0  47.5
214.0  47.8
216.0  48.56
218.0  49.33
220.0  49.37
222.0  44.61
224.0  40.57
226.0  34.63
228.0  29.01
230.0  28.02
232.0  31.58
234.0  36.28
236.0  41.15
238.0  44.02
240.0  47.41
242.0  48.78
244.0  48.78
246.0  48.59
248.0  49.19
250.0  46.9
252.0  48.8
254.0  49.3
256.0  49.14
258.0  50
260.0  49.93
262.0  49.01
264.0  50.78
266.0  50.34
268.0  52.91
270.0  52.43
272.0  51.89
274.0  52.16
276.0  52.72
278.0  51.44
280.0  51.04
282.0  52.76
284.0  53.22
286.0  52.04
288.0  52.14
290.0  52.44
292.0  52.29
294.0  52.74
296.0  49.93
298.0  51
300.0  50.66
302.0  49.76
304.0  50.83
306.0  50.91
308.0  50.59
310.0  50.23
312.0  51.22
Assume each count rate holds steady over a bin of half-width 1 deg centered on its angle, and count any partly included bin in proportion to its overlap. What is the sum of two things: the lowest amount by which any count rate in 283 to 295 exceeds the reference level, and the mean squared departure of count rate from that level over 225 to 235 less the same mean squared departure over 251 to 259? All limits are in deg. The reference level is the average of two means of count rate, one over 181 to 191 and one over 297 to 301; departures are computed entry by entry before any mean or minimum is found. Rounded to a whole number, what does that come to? 297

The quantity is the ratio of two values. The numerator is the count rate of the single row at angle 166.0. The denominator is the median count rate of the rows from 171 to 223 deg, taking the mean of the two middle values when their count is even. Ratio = 1.0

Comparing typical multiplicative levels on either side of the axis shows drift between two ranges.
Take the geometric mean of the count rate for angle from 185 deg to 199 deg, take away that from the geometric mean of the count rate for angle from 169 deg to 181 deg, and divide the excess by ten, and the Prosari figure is -1.27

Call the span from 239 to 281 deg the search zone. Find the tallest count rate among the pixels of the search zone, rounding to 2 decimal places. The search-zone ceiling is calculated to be 52.91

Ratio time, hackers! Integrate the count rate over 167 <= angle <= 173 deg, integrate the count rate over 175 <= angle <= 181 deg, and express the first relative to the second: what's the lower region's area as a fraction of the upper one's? 1.11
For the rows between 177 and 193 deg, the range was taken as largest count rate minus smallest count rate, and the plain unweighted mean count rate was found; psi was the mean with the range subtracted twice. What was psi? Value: 18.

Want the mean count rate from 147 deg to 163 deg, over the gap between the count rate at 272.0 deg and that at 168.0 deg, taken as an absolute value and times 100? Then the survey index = 728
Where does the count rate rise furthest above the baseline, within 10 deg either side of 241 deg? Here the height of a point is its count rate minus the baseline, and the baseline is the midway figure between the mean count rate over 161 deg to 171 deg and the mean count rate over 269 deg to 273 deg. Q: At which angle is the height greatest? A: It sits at 248.0 deg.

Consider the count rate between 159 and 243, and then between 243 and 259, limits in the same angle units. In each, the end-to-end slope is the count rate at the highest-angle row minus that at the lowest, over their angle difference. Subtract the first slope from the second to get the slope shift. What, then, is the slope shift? 0.12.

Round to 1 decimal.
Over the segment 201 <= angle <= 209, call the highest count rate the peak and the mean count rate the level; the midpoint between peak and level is 49.8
